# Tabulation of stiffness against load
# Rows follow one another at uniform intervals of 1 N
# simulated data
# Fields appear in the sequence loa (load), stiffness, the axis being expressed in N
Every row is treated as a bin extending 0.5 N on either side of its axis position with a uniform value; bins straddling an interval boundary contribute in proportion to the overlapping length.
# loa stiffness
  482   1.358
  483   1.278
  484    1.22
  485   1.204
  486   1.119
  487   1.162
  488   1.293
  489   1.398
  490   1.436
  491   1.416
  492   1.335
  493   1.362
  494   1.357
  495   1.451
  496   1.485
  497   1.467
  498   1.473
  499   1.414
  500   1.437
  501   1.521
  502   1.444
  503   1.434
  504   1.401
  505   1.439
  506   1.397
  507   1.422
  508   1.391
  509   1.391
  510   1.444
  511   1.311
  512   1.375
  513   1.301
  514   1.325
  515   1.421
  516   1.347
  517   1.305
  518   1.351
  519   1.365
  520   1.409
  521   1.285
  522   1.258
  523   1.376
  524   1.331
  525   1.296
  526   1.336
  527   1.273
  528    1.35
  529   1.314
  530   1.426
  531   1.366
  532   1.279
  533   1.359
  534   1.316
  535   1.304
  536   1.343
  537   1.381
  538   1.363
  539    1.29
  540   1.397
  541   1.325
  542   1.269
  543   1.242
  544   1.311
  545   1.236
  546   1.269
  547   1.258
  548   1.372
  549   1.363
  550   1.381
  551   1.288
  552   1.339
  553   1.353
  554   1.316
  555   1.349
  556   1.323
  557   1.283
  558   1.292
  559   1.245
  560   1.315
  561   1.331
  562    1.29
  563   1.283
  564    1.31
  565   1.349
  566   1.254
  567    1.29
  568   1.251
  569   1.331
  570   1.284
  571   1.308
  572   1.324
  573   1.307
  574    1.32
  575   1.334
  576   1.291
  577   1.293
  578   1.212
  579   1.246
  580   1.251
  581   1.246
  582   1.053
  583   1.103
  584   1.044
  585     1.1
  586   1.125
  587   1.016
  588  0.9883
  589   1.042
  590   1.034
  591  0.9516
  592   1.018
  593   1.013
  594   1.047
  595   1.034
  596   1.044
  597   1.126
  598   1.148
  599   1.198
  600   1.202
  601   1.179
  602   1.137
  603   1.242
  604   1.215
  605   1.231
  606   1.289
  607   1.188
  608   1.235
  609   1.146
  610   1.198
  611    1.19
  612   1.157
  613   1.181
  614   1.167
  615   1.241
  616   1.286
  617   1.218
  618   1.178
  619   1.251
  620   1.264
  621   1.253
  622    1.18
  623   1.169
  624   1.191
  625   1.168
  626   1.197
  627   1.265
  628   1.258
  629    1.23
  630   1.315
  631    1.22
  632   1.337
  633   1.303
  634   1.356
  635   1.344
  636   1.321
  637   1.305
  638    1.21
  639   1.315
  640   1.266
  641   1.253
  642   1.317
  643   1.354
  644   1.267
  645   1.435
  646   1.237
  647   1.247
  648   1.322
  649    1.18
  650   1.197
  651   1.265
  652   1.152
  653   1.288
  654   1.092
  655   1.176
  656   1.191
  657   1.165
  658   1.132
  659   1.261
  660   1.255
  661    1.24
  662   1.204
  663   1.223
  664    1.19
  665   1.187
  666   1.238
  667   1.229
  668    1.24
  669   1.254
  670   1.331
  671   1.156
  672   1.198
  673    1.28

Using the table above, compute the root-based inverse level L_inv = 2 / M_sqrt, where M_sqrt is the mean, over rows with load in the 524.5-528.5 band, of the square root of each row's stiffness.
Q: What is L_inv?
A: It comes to 1.75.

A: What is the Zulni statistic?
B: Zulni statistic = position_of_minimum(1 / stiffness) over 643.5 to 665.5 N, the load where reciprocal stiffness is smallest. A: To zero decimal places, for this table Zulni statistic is 645 N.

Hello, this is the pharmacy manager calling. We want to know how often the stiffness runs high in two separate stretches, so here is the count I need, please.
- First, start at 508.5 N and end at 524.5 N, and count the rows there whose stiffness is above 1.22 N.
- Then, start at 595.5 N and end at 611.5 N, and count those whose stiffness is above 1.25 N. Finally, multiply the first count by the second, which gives 16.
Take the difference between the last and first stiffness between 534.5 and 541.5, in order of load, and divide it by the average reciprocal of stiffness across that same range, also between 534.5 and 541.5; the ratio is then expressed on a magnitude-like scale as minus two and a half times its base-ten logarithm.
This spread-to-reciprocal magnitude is 3.9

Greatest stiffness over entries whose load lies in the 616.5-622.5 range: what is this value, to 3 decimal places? 1.264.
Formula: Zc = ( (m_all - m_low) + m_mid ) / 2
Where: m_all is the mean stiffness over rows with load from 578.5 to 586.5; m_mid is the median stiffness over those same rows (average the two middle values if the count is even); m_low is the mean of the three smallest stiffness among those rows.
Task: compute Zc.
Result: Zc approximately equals 0.60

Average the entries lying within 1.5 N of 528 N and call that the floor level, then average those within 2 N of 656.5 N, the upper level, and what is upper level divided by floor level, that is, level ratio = 0.89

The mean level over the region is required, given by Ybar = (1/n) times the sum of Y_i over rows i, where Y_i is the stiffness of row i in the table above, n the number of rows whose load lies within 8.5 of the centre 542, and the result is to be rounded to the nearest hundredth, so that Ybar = 1.32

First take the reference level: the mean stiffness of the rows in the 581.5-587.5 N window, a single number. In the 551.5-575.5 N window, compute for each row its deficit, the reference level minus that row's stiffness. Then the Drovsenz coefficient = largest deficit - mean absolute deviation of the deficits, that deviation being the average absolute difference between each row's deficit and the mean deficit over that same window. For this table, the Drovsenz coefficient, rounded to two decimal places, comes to -0.20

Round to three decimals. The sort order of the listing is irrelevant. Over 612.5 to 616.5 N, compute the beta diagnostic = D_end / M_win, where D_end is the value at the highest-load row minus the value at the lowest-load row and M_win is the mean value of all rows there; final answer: 0.086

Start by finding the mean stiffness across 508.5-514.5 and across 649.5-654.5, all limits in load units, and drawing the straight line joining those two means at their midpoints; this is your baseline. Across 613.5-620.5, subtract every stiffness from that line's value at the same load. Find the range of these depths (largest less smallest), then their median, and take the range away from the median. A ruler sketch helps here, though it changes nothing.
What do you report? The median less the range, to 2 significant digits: -0.12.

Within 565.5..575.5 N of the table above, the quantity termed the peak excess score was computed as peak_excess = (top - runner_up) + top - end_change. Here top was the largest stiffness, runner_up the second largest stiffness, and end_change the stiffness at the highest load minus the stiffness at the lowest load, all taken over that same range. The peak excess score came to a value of 1.26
